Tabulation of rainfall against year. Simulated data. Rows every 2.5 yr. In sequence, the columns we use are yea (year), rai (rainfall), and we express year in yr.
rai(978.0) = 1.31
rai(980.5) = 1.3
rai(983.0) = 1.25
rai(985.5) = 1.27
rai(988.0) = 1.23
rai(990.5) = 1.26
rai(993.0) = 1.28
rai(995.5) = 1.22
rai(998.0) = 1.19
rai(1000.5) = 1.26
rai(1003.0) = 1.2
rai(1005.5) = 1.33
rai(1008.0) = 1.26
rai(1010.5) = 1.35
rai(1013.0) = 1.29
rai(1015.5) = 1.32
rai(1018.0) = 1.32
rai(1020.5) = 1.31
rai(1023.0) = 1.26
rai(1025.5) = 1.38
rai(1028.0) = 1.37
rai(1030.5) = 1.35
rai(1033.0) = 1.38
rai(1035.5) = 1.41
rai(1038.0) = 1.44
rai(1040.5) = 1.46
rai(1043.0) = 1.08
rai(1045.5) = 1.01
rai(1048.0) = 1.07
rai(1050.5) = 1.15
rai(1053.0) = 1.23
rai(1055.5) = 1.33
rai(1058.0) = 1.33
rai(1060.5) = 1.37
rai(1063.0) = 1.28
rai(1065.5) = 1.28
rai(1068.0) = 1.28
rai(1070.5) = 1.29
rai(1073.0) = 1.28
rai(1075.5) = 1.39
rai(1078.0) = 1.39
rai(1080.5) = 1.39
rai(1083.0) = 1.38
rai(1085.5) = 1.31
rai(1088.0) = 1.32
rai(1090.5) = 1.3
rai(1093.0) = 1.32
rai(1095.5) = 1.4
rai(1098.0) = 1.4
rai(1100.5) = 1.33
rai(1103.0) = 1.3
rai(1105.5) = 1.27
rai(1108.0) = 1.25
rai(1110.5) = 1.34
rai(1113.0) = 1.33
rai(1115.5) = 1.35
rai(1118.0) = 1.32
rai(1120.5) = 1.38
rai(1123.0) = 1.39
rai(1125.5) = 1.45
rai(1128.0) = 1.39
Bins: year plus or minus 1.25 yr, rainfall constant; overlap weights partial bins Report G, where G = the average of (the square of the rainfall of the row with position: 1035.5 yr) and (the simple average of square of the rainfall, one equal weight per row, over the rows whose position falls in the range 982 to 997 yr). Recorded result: 1.78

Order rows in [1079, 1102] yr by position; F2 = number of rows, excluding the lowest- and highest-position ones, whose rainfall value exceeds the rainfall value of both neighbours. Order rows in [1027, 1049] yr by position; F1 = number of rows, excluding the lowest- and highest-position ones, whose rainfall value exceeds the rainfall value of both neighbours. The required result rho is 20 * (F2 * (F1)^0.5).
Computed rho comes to 20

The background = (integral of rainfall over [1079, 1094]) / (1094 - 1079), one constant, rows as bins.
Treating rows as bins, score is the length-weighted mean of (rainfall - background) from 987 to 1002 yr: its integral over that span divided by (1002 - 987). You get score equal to -0.10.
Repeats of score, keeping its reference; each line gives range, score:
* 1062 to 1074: -0.06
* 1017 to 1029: -0.01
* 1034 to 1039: 0.08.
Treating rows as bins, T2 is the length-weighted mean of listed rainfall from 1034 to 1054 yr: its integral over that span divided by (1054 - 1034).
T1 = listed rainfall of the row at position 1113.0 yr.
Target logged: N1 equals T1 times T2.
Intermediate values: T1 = 1.33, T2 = 1.23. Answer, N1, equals 1.64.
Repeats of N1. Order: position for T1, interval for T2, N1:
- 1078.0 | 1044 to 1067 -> 1.71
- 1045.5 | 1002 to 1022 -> 1.31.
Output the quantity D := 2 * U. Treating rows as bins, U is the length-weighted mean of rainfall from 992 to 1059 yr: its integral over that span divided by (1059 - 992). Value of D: 2.56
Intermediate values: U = 1.28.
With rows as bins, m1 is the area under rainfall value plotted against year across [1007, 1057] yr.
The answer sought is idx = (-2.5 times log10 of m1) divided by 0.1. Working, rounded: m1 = 64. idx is -45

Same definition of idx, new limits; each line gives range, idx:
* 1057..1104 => -45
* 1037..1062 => -37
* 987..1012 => -37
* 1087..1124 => -42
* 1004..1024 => -35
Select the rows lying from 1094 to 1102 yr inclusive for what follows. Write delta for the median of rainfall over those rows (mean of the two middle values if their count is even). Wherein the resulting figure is 1.40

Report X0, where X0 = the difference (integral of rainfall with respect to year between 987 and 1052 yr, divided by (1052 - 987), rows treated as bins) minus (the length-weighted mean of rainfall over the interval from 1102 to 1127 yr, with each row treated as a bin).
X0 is -0.06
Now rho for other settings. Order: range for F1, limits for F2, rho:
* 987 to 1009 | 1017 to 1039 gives 35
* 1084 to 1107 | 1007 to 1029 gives 40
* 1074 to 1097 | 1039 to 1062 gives 0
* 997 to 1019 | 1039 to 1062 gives 0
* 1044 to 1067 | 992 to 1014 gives 60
